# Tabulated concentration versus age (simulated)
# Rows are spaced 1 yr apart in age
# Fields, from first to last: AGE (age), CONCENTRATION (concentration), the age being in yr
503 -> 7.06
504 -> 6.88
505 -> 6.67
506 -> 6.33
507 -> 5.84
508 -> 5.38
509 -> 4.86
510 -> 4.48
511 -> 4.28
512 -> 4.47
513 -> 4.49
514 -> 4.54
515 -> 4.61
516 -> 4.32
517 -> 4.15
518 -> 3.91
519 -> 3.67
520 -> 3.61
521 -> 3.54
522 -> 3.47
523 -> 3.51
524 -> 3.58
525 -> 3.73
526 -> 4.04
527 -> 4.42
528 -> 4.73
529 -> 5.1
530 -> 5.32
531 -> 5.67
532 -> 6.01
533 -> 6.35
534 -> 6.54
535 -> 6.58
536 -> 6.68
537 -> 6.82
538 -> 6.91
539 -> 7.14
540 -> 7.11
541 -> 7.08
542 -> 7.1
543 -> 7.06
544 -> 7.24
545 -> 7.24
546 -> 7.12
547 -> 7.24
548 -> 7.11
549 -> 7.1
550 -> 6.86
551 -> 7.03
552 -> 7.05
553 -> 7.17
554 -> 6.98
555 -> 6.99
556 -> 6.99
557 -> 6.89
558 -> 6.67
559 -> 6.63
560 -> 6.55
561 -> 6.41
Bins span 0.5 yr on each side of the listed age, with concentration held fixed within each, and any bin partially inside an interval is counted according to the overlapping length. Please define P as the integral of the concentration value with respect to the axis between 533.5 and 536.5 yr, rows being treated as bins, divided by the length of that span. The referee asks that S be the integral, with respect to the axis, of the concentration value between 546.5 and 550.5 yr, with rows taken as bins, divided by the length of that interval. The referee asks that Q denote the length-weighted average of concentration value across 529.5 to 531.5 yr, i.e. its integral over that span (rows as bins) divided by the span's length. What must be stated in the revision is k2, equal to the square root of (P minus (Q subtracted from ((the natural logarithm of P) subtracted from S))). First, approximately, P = 6.60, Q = 5.5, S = 7.08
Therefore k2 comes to 2.6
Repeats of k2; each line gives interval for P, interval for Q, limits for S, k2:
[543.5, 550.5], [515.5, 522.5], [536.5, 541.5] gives 2.4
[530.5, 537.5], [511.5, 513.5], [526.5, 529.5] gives 2.8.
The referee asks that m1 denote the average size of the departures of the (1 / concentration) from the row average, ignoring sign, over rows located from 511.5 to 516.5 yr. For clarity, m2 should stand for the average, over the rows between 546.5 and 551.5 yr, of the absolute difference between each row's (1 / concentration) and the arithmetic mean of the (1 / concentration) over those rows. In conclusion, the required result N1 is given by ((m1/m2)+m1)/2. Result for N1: 0.9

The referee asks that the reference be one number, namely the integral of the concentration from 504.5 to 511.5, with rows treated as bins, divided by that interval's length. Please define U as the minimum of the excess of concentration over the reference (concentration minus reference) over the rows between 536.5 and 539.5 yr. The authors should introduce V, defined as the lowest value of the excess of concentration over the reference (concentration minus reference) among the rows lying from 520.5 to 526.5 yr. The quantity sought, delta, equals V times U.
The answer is -3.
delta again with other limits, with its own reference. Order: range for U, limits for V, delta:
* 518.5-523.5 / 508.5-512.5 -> 2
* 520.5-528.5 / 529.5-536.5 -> 0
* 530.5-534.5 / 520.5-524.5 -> -1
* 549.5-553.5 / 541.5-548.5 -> 2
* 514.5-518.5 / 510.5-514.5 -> 2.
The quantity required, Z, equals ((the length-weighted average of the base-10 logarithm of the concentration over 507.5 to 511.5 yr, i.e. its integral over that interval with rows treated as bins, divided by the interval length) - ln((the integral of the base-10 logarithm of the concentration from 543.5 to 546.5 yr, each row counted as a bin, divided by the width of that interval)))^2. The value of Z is 0.69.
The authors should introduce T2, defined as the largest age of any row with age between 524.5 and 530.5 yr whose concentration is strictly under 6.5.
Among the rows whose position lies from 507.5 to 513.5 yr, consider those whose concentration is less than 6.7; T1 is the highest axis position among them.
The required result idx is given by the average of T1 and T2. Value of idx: 521.5 yr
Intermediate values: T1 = 513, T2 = 530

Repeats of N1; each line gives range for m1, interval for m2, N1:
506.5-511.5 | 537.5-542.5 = 7.9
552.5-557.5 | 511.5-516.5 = 0.2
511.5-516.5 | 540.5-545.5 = 1.2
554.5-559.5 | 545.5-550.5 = 0.9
